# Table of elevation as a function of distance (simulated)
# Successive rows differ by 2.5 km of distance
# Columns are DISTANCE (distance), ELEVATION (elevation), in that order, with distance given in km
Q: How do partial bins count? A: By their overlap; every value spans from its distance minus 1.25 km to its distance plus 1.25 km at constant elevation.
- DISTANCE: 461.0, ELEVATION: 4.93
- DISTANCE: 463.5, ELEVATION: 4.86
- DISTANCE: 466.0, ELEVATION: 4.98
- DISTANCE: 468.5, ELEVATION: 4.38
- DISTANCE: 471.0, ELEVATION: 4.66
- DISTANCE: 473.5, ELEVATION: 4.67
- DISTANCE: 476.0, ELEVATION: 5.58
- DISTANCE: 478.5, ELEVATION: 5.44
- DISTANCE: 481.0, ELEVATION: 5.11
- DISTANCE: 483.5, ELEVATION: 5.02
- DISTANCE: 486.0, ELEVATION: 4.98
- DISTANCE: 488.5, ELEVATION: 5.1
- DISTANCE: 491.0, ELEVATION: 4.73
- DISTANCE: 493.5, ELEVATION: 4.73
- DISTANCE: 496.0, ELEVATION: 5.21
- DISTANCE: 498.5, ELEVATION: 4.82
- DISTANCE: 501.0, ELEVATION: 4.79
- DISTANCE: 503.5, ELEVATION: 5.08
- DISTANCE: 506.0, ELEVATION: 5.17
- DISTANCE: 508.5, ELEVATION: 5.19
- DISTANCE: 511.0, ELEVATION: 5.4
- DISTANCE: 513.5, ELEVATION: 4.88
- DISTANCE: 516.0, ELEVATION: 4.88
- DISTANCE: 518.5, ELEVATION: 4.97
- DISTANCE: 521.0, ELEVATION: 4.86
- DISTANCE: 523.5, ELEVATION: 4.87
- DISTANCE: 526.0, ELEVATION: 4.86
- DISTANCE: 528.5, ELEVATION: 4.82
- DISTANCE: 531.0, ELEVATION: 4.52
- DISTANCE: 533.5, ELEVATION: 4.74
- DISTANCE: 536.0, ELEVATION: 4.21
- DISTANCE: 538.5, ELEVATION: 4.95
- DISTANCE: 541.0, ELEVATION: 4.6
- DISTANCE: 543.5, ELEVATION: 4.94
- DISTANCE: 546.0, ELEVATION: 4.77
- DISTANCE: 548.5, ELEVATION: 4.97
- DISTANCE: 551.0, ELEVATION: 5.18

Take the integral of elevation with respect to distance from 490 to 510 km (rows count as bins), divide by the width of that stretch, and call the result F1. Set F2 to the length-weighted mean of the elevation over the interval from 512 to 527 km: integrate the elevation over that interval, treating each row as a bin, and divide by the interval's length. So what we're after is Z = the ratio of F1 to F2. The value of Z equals 1.016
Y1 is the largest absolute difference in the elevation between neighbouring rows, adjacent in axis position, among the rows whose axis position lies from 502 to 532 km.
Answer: 0.52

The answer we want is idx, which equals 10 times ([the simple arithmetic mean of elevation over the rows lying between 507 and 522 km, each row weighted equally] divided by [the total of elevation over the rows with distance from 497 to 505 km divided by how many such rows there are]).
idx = 10.3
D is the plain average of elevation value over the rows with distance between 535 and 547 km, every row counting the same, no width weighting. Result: 4.7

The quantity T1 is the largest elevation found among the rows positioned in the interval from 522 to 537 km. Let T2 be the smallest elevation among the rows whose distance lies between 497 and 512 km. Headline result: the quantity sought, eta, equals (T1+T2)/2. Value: 4.83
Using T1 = 4.87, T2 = 4.79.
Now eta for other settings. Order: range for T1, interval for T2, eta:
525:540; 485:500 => 4.84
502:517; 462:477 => 4.89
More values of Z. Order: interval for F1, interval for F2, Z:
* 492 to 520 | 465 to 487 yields 1.005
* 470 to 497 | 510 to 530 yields 1.018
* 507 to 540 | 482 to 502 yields 0.986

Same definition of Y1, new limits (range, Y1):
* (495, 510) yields 0.39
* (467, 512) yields 0.91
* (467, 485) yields 0.91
